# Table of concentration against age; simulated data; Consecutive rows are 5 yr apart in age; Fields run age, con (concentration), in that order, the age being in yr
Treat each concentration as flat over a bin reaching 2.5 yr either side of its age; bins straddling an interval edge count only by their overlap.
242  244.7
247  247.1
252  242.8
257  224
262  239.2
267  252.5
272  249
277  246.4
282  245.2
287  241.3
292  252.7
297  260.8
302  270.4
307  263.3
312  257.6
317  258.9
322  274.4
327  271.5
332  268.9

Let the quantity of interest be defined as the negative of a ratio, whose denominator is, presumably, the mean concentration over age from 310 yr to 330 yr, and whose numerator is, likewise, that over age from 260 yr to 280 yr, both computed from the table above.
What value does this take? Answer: -0.929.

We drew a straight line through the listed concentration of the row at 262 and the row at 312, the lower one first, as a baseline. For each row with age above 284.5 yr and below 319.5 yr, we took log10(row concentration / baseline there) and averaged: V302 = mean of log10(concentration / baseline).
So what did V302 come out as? 0.0065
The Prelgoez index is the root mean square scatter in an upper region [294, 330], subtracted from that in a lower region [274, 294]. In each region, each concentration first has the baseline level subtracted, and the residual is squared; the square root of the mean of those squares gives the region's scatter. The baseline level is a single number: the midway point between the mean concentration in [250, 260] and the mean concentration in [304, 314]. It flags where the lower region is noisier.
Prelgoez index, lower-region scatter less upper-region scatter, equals -15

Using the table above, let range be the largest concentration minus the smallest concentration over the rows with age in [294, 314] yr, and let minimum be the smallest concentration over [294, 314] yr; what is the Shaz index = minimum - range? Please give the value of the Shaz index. 245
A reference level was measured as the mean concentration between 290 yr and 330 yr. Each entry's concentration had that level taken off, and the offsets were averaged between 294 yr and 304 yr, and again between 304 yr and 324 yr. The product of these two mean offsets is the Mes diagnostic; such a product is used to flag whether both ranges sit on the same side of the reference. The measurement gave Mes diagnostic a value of 0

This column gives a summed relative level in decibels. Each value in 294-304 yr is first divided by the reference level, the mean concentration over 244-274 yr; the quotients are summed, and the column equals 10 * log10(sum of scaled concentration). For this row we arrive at 3.41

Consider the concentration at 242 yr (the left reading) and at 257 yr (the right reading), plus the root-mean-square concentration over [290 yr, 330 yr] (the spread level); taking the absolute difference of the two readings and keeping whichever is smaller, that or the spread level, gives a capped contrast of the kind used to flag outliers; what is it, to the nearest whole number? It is 21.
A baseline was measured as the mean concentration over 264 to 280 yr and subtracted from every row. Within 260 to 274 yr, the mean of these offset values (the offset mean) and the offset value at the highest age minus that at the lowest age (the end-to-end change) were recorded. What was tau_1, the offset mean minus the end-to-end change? -12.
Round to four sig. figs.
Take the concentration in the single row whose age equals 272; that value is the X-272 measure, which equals 249.0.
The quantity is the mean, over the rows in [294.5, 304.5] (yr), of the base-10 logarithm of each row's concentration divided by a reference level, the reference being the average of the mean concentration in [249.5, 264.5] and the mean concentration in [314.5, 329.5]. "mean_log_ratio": 0.023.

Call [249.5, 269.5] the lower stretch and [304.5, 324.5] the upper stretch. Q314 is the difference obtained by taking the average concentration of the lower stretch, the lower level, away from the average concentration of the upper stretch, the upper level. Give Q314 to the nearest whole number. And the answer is 24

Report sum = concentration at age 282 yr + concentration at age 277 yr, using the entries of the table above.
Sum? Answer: 492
